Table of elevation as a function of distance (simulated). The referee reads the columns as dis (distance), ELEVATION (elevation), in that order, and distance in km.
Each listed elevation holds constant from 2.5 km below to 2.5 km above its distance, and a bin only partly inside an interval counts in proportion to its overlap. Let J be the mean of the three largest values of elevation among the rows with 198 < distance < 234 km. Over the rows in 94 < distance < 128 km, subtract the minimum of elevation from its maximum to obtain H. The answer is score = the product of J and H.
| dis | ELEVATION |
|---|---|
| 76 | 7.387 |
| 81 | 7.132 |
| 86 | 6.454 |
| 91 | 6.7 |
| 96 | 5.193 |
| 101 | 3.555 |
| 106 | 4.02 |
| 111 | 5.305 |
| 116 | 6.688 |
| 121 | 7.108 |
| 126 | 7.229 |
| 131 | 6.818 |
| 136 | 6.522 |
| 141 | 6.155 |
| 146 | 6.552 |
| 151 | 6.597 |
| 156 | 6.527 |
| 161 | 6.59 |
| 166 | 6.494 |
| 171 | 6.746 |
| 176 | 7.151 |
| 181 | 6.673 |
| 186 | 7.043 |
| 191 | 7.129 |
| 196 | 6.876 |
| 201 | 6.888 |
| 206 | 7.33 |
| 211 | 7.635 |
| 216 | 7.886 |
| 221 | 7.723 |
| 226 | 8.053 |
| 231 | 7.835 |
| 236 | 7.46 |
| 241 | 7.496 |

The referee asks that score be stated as 29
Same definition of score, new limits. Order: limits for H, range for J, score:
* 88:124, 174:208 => 26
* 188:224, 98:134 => 7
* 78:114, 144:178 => 24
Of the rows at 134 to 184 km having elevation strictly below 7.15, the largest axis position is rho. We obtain 181 km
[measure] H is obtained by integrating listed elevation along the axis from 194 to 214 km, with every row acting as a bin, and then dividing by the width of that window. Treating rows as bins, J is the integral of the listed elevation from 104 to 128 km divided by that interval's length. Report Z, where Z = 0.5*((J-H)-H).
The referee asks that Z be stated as -4.2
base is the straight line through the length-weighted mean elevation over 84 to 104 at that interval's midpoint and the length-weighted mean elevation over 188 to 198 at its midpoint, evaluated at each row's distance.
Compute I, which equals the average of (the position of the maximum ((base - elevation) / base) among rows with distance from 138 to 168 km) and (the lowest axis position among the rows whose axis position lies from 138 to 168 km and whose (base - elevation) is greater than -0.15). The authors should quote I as 153.5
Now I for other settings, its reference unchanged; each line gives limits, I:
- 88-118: 98.5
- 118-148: 141.0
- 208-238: 236.0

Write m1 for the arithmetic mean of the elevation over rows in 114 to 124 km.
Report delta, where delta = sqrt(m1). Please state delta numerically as 2.63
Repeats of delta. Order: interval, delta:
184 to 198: 2.65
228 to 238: 2.77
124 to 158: 2.57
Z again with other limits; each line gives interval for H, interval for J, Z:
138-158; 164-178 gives -3.1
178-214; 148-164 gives -3.8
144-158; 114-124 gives -3.1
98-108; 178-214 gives -0.3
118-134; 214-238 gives -3.1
